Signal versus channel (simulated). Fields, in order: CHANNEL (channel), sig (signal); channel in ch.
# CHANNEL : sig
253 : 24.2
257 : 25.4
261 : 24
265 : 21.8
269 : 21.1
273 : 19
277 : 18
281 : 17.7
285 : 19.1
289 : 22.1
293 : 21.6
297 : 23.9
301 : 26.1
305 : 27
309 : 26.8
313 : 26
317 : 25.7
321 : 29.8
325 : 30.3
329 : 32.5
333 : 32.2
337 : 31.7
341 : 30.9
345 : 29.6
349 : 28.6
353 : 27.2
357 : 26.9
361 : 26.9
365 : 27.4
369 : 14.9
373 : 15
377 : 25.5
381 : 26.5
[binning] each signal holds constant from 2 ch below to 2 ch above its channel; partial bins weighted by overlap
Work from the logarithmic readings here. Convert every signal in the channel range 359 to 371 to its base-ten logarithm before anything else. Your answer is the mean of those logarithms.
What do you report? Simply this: 1.35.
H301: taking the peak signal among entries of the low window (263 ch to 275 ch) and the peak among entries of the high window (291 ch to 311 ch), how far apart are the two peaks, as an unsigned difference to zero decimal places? 5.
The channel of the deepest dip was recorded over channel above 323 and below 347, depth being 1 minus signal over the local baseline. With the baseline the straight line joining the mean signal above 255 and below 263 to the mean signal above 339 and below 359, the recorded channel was 345 ch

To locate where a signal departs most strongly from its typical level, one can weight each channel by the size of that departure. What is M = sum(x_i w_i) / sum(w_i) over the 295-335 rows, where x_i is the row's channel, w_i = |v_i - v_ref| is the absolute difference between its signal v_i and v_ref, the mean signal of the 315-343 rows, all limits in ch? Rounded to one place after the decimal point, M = 309.7 ch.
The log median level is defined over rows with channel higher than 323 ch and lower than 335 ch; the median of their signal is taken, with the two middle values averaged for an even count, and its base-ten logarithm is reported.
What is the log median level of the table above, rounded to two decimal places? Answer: 1.51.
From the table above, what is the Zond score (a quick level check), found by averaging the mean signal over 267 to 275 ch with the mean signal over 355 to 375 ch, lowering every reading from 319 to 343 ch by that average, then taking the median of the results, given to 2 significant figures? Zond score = 10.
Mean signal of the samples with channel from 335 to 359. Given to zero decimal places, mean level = 29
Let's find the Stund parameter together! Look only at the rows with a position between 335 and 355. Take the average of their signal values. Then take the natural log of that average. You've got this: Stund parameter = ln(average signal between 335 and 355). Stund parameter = 3.4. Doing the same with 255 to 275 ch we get 3.1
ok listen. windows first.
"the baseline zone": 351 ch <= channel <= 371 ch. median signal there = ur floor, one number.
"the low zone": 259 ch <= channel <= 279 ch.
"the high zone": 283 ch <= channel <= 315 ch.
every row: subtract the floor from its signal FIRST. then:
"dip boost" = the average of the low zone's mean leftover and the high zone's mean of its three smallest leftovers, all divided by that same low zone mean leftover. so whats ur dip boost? 1.0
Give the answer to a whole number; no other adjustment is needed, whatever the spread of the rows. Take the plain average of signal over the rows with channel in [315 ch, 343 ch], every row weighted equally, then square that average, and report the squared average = 927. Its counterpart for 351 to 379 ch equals 548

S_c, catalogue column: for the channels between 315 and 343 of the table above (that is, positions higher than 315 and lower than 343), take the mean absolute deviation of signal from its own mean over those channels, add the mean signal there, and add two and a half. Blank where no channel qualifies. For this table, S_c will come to 34.5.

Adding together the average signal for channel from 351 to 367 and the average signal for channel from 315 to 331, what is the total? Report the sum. 57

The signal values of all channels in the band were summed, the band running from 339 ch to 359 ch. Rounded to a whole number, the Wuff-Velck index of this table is 143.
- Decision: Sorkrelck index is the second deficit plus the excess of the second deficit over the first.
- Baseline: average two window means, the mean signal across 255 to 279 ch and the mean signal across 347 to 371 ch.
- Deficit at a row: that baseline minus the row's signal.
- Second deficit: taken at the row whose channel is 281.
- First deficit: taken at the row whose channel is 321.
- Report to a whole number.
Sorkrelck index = 18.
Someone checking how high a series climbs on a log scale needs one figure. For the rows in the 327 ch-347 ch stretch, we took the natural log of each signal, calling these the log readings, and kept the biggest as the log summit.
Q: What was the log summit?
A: 3.48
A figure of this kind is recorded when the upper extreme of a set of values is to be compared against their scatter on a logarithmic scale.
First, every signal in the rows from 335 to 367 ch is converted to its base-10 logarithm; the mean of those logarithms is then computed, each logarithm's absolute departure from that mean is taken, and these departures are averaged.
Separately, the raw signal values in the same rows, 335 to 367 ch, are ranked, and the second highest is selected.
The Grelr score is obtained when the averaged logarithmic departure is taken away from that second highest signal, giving 30.9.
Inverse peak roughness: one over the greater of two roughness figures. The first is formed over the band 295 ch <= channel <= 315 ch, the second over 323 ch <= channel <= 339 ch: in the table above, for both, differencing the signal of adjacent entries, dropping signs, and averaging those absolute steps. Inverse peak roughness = 0.98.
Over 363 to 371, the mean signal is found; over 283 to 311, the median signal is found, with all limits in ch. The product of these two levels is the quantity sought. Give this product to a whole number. 505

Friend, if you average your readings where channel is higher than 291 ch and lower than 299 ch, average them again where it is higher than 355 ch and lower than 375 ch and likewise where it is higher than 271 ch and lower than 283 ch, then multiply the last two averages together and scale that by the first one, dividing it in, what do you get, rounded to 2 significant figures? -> 18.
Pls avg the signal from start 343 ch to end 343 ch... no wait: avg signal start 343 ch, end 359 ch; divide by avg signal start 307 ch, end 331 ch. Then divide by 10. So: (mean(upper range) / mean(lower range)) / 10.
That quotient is 0.10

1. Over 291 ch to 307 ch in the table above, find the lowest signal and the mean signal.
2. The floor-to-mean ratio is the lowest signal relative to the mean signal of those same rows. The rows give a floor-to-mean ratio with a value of 0.876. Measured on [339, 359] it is 0.939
